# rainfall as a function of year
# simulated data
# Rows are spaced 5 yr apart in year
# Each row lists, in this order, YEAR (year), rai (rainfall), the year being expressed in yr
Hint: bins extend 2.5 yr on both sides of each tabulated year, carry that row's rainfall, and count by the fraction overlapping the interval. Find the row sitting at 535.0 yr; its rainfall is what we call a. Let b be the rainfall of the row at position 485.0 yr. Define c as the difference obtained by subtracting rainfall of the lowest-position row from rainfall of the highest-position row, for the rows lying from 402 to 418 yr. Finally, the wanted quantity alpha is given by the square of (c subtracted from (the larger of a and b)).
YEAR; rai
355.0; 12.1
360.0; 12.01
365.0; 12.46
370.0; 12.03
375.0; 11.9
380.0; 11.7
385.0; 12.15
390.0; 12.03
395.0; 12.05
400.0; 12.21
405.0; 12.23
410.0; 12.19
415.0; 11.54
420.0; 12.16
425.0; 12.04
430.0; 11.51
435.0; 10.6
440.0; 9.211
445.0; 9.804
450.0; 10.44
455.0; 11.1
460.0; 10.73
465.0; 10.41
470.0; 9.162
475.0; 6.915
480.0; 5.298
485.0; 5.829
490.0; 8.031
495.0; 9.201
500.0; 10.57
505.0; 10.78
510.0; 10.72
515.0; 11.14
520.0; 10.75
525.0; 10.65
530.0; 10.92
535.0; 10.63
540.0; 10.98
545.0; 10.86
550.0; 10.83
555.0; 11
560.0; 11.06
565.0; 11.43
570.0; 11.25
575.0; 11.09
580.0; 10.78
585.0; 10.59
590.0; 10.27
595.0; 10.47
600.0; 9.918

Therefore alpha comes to 128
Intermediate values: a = 10.63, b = 5.829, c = -0.69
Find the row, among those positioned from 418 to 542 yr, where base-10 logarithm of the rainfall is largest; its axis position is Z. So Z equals 420.0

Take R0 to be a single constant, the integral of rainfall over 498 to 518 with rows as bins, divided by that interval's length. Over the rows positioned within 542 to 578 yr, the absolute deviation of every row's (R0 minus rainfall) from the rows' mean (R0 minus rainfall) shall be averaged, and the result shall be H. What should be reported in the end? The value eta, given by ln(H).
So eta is -1.86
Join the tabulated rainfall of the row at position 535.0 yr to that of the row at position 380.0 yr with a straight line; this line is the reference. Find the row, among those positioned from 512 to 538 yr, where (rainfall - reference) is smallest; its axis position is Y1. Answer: 525.0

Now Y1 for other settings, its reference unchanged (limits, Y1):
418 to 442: 440.0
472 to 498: 480.0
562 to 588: 585.0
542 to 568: 545.0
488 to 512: 490.0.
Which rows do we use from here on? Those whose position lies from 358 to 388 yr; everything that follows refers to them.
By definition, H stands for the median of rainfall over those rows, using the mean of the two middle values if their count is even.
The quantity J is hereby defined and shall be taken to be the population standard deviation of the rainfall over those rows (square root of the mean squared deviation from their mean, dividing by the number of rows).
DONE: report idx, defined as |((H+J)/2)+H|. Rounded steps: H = 12.0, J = 0.2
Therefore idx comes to 18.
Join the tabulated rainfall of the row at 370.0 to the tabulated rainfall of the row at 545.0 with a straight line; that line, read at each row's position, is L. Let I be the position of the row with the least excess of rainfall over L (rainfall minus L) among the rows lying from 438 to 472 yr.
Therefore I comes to 440.0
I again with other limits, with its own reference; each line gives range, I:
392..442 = 440.0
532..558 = 535.0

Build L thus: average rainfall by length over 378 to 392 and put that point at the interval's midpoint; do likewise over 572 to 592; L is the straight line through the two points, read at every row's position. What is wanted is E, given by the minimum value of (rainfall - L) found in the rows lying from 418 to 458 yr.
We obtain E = -2.40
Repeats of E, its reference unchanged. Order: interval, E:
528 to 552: -0.38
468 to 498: -6.06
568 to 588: -0.10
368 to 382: -0.30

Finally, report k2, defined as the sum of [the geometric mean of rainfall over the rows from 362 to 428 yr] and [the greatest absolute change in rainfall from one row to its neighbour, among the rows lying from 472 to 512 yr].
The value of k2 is 14.3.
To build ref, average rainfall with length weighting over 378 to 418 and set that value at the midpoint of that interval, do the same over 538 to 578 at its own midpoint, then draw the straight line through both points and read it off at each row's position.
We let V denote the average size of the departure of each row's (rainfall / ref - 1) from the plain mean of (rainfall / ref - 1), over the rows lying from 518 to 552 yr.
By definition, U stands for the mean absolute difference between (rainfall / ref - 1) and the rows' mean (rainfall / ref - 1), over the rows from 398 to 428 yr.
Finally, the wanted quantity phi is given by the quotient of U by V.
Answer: 1.1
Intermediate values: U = 0.01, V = 0.013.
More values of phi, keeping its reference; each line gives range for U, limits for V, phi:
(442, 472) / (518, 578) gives 1.9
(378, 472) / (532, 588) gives 3.2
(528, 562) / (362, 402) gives 0.8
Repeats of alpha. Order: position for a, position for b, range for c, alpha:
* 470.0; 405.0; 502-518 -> 141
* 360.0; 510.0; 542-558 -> 141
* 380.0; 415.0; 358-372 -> 136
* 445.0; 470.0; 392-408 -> 93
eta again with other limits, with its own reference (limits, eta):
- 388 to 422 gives -1.84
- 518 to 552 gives -2.22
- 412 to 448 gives -0.05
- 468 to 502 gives 0.46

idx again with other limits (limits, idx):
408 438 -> 18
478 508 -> 14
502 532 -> 16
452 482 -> 16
